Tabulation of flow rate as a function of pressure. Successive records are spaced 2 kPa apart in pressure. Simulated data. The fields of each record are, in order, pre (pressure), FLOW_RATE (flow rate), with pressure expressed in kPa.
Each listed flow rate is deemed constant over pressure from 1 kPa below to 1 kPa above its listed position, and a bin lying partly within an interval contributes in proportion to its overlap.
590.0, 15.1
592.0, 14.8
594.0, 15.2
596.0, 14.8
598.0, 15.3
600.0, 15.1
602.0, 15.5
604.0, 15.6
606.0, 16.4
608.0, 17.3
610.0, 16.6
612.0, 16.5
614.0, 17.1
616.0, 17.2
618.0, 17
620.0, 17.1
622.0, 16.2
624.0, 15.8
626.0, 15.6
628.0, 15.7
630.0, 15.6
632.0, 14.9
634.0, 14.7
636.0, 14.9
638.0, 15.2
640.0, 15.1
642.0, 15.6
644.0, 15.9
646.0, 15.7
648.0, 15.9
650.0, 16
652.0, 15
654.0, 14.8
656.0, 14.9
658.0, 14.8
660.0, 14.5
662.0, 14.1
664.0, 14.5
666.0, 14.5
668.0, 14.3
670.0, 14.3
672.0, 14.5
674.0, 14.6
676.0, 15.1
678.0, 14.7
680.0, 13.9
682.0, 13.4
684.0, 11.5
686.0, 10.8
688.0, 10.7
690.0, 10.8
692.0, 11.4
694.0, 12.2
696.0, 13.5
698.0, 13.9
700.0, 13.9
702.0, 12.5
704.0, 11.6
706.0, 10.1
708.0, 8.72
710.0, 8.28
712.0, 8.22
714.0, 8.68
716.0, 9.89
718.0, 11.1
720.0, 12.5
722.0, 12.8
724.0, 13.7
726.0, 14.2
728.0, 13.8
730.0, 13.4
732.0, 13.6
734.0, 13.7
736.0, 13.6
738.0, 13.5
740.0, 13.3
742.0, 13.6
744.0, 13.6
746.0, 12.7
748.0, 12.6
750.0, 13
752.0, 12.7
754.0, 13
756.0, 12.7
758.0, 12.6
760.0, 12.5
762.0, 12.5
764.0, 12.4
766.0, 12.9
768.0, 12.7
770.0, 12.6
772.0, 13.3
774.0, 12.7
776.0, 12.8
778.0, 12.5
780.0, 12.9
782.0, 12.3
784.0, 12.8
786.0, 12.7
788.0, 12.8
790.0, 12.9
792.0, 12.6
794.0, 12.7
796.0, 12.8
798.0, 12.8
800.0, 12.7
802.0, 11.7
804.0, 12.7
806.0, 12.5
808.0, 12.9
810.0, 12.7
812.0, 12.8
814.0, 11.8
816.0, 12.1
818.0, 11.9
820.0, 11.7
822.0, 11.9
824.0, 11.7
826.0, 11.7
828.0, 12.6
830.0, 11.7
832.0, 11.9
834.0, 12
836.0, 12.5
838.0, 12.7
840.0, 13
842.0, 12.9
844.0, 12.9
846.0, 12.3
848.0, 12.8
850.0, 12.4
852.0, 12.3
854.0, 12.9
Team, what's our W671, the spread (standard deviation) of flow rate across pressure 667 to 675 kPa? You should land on 0.1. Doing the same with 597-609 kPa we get 0.8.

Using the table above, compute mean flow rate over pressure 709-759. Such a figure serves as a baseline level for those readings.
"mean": 12.4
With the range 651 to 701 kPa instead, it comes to 13.6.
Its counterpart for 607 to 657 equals 15.9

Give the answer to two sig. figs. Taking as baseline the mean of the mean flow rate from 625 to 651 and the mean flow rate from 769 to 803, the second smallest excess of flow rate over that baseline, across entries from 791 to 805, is -1.5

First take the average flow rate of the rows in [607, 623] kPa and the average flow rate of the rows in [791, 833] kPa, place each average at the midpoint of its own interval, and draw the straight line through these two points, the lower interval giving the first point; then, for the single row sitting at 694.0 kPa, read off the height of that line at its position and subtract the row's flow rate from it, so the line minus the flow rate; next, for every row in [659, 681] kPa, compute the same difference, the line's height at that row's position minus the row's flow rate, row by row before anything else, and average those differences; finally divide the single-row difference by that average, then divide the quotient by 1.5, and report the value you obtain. 1.66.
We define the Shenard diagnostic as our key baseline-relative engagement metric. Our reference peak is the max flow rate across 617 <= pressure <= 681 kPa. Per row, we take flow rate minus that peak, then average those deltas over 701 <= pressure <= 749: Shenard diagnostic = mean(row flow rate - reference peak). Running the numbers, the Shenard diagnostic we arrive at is -5.0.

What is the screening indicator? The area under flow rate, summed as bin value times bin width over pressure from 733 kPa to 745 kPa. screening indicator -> 163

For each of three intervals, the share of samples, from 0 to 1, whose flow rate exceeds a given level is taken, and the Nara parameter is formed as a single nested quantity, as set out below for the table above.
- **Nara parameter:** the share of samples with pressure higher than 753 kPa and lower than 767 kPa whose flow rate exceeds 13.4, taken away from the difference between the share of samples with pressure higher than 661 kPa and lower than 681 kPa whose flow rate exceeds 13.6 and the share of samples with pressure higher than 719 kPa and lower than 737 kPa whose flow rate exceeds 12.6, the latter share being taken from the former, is 0.1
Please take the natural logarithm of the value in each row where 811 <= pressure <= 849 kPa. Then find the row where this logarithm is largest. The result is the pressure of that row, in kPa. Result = 840.0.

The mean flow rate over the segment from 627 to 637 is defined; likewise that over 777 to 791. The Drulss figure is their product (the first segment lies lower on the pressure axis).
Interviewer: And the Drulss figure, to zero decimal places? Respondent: 193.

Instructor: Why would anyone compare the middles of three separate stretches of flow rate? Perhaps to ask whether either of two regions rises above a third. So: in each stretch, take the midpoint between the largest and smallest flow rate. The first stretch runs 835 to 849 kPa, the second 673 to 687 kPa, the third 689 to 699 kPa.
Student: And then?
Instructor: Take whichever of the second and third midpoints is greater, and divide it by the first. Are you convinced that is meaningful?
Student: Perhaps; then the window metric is 1.02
